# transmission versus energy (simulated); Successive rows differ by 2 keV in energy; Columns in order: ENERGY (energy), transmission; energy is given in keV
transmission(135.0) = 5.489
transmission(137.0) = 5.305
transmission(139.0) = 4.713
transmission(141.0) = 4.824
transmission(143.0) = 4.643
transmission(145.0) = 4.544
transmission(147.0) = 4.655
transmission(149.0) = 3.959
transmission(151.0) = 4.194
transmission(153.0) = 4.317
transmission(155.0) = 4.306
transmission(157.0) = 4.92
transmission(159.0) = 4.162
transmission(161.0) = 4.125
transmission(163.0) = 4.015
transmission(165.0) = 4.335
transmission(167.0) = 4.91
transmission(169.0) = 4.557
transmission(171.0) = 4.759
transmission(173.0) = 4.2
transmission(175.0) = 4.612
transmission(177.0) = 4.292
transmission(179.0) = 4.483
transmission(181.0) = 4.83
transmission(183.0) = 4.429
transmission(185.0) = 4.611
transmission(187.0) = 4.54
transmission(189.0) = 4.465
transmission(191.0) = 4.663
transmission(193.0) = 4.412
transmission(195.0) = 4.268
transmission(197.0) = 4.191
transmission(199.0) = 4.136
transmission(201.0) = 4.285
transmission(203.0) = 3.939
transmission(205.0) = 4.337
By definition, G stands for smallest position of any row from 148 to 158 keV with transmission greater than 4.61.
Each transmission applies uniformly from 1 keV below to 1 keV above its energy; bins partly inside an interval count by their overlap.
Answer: 157.0 keV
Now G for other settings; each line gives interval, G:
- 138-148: 139.0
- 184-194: 185.0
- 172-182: 175.0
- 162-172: 167.0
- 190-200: 191.0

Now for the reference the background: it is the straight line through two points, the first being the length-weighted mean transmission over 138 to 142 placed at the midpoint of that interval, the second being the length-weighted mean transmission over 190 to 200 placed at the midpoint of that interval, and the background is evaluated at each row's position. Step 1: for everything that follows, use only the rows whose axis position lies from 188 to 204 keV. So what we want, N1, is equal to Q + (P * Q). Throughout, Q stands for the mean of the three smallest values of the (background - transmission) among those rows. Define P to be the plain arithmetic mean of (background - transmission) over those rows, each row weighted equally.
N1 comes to -0.152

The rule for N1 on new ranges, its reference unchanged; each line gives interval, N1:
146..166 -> 0.004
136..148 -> -0.168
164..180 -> -0.236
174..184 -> -0.164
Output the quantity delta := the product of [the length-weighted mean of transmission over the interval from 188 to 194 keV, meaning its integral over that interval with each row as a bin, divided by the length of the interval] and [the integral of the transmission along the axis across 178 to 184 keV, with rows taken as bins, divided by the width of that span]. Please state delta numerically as 20.67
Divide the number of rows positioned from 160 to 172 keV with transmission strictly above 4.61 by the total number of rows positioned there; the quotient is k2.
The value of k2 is 0.33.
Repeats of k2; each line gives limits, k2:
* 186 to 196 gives 0.20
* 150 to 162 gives 0.17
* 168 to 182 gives 0.43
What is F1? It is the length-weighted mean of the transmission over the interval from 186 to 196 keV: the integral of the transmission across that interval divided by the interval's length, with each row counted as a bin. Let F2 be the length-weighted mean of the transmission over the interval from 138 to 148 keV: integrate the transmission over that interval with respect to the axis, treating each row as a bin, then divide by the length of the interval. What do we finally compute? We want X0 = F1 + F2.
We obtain 9.15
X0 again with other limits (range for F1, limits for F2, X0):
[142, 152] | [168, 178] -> 8.88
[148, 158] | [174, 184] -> 8.87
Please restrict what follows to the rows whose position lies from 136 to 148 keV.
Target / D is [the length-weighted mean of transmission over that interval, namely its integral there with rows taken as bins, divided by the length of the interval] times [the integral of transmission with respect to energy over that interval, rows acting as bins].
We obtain 274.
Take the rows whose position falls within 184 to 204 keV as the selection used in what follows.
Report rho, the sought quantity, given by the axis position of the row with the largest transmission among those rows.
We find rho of 191.0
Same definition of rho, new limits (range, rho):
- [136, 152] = 137.0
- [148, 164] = 157.0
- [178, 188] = 181.0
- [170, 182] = 181.0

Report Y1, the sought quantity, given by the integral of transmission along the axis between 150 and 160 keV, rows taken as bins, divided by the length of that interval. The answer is 4.38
